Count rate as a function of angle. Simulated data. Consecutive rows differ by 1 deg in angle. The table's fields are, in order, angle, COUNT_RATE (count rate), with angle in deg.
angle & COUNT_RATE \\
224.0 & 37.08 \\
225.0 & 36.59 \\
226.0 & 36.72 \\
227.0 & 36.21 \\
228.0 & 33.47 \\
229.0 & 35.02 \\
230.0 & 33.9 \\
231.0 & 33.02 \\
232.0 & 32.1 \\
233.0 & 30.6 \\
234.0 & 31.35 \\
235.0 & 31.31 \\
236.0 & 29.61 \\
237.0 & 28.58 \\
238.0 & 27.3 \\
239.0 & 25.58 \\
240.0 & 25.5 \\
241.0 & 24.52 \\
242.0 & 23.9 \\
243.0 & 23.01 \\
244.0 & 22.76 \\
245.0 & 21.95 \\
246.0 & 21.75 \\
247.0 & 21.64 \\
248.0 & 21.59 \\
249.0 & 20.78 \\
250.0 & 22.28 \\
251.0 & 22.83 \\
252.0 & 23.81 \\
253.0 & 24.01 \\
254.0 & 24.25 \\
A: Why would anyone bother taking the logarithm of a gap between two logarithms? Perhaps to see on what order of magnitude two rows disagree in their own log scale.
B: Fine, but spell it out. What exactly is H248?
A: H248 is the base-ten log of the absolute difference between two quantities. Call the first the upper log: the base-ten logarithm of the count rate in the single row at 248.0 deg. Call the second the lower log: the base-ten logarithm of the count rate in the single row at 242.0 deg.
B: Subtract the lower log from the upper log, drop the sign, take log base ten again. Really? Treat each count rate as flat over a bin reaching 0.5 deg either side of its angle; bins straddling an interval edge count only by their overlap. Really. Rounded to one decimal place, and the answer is -1.4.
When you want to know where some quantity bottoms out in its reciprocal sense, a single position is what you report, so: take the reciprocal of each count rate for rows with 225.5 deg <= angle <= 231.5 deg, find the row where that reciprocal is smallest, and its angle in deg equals 226.0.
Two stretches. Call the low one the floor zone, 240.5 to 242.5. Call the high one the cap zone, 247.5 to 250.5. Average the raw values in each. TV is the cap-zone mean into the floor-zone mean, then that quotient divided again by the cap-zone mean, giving 0.052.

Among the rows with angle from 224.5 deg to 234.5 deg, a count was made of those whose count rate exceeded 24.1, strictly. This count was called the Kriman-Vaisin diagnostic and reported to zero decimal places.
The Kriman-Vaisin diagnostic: 10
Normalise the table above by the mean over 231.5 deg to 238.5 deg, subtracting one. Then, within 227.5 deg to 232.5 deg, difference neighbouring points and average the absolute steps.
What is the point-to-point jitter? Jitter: 0.0371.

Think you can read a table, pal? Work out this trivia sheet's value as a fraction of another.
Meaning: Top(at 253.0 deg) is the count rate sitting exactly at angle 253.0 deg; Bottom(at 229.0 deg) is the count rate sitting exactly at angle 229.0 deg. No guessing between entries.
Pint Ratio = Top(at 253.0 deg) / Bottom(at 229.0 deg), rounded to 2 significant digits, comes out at 0.69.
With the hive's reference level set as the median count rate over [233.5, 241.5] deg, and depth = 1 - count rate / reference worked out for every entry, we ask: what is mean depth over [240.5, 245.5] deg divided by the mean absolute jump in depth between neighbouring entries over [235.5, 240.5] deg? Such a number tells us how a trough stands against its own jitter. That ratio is 4.6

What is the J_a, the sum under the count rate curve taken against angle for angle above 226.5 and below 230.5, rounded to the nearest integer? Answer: 139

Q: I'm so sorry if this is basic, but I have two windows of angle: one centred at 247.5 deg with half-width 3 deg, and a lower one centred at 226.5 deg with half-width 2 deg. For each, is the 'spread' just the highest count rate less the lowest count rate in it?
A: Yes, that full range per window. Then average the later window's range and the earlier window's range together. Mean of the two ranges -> 2.4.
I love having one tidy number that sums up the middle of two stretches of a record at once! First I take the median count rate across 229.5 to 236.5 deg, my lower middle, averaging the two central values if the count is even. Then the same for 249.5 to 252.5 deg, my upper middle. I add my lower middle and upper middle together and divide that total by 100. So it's 0.54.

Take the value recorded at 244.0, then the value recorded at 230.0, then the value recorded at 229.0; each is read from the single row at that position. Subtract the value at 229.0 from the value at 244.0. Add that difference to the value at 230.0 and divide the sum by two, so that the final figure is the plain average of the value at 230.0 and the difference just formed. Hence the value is 10.8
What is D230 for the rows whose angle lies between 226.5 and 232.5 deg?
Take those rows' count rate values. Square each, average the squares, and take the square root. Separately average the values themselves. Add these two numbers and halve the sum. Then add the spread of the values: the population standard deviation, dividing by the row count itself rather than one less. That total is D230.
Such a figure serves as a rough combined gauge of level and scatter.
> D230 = 35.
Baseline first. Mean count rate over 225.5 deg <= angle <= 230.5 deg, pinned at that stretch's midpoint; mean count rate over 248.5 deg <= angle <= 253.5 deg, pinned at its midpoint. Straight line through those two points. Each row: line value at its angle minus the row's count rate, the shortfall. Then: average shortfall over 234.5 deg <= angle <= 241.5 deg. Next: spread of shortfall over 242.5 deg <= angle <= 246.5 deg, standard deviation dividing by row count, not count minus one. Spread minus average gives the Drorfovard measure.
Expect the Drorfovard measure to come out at -2.1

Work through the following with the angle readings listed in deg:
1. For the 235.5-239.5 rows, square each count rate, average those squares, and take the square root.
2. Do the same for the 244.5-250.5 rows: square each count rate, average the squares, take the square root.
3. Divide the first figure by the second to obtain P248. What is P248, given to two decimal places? 1.28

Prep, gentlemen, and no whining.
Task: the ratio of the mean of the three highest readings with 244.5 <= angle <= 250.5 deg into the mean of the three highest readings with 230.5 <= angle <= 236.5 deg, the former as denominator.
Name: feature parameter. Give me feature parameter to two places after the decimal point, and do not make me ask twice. 1.46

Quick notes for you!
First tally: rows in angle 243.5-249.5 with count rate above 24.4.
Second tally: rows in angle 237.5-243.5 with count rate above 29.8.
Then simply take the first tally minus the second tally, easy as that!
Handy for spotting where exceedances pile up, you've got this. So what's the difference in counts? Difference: 0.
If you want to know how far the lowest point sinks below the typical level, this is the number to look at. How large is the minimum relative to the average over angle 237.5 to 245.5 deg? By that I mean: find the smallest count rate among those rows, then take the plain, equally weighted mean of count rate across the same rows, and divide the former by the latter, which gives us 0.903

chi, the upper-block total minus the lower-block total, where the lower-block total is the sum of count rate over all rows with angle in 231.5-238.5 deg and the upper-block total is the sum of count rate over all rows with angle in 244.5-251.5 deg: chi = -58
